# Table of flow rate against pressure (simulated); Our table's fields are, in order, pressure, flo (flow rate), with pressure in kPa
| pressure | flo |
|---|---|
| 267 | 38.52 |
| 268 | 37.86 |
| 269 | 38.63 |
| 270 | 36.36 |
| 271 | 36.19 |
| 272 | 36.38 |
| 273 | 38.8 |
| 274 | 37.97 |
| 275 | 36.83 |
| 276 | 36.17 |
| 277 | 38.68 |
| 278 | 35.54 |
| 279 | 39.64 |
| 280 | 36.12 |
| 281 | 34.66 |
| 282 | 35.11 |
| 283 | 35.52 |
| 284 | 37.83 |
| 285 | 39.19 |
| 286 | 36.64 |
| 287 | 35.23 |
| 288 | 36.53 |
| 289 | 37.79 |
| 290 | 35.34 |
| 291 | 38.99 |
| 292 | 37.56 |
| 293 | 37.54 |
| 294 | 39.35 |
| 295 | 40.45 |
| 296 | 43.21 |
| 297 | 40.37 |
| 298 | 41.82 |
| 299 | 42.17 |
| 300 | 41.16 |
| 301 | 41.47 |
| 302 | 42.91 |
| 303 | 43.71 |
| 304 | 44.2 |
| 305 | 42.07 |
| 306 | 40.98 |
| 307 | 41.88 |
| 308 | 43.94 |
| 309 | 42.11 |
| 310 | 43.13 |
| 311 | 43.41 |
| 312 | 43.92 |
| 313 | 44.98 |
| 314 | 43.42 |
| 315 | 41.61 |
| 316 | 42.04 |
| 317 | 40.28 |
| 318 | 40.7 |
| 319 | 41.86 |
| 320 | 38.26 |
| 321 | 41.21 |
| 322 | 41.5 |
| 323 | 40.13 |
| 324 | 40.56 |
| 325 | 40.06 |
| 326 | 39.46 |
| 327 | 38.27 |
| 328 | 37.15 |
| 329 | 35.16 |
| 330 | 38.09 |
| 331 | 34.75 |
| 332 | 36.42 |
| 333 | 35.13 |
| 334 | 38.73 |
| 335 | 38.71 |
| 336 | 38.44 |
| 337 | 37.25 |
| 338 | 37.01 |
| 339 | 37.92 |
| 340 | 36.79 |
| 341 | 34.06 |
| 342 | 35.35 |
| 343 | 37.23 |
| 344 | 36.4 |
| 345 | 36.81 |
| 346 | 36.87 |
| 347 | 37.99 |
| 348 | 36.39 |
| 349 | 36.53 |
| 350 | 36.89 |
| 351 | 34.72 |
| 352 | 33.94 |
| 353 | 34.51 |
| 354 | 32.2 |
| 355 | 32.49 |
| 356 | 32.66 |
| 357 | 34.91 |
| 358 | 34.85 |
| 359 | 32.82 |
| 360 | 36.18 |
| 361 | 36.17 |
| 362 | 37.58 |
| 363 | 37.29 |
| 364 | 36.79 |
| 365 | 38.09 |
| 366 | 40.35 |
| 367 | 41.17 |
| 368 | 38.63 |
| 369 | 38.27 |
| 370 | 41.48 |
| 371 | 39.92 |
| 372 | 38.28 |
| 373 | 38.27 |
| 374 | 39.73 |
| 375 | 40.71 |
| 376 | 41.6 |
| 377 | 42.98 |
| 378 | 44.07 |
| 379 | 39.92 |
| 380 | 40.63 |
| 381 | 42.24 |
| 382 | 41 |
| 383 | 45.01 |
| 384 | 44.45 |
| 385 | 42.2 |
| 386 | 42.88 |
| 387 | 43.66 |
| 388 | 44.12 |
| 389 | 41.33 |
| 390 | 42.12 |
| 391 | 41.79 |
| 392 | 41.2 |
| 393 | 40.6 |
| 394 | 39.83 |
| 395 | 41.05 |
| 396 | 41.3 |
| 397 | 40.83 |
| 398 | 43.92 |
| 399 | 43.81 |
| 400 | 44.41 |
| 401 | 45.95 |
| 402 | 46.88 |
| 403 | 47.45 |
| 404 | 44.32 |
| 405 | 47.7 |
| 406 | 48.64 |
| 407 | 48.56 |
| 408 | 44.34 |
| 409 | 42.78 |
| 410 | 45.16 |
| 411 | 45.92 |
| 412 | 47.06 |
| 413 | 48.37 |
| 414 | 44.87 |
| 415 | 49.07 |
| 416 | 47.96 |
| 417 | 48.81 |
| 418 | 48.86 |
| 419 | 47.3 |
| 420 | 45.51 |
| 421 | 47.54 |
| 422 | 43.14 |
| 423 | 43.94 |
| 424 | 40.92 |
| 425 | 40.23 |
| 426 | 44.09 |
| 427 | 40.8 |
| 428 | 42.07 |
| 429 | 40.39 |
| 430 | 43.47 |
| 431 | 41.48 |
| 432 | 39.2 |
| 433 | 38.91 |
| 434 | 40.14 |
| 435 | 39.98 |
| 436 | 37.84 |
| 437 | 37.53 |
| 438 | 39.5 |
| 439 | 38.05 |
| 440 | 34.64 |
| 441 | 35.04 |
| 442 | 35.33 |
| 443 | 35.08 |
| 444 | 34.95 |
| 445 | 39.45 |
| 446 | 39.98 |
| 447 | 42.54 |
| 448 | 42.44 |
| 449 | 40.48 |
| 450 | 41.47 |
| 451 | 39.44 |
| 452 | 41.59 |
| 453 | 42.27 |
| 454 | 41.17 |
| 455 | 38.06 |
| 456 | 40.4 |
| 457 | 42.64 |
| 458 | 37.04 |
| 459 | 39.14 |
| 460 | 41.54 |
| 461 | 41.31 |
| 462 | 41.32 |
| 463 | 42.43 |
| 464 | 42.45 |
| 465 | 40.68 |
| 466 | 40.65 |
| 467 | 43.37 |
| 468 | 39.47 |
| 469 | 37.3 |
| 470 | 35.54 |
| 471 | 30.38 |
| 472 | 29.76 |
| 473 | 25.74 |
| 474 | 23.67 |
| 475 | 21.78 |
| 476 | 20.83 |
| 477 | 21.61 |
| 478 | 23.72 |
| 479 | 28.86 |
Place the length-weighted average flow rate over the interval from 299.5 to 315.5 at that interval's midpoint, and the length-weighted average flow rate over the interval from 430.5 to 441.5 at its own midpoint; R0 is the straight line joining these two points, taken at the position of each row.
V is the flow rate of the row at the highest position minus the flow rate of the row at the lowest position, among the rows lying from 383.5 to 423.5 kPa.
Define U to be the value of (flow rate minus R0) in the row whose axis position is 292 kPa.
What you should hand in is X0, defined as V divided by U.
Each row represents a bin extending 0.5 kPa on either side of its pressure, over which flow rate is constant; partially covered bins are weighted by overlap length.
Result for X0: 0.1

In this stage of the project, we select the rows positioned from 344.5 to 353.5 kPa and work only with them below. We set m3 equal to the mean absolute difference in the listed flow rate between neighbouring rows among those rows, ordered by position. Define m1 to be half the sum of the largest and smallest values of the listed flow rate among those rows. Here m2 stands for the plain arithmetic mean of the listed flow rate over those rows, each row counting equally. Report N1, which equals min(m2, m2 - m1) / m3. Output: 0.1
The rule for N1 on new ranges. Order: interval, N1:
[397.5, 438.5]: 0.5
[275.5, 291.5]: -0.2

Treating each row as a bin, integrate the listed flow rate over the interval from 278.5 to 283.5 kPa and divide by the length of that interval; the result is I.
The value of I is 36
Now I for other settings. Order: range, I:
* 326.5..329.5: 37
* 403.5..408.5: 47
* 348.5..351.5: 36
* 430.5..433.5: 40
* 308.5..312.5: 43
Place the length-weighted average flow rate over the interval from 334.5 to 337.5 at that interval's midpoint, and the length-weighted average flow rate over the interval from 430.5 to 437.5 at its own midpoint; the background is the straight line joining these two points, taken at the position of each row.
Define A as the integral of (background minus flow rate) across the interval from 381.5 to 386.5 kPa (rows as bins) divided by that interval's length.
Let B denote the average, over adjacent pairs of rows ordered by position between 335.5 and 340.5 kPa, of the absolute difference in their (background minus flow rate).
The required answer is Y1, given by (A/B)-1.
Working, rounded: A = -4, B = 0.9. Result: -6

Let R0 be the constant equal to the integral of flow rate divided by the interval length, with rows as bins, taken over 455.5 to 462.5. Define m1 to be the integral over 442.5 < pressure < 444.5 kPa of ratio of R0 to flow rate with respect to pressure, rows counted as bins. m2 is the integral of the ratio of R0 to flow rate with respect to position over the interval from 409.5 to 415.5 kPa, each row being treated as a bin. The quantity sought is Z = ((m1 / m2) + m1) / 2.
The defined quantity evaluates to 1.4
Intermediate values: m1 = 2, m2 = 5.2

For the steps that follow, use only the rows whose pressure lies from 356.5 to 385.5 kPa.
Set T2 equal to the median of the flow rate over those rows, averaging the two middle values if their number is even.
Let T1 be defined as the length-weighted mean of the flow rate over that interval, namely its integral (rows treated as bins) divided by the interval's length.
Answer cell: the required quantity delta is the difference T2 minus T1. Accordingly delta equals 0.4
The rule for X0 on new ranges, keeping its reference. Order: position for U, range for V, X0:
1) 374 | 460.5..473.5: 19.7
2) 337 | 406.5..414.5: 0.8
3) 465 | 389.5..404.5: 0.7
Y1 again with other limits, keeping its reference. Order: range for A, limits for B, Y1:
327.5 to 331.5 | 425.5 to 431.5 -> 0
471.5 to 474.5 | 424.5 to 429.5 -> 4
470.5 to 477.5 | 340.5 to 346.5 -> 16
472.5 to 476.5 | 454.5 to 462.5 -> 7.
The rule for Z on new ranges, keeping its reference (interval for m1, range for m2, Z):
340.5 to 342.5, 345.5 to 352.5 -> 1.3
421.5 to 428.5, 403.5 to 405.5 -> 5.3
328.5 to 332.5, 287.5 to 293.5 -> 2.6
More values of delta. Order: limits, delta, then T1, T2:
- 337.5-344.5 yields 0.4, 36.4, 37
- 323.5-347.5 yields -0.1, 37.3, 37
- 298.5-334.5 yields 0.6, 40.7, 41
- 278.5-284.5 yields -0.7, 36.5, 36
